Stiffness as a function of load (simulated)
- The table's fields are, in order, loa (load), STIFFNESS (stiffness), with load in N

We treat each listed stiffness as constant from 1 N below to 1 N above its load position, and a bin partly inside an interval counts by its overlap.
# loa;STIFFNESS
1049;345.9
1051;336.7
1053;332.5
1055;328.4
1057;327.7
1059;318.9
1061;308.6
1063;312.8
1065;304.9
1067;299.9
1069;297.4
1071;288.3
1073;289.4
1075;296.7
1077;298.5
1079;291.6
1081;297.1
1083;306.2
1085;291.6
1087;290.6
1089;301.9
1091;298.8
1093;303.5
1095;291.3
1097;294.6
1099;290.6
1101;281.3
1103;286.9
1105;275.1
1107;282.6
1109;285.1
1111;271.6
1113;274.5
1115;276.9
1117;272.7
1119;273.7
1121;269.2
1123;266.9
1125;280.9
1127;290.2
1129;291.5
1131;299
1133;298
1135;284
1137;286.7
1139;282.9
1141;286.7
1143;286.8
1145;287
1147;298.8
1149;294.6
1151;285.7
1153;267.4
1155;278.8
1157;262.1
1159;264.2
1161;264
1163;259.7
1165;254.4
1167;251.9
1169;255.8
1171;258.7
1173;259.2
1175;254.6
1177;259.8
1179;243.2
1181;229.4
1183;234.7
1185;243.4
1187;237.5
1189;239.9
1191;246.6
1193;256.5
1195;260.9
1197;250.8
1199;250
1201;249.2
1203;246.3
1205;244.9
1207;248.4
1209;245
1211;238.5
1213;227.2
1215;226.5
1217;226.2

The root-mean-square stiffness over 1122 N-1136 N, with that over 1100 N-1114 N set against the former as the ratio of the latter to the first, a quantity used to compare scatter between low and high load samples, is 0.97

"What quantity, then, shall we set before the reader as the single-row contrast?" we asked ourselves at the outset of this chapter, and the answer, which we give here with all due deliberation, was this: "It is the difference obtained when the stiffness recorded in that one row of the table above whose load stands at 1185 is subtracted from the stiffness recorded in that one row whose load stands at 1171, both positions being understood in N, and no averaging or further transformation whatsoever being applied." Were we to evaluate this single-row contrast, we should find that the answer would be 15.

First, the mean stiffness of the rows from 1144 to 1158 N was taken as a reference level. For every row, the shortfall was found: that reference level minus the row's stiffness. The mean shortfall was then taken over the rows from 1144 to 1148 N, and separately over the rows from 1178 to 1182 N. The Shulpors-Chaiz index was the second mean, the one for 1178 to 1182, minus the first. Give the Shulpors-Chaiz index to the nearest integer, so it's 57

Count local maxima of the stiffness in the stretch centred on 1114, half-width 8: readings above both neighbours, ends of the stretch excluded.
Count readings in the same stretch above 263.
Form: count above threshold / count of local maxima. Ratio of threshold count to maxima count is 2.7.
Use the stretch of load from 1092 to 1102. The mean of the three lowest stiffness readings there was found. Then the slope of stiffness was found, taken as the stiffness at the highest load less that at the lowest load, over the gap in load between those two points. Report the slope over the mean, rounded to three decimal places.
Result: -0.010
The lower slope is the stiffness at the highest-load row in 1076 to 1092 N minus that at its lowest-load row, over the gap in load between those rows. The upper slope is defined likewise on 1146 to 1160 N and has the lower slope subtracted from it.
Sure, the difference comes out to -2.9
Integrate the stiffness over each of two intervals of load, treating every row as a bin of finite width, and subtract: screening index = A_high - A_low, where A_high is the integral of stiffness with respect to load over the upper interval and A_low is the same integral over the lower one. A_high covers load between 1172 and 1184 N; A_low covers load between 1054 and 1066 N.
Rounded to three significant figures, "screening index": -841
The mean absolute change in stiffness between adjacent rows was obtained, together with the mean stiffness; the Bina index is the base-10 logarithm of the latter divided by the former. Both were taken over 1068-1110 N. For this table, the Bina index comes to 1.65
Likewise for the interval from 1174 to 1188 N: 1.42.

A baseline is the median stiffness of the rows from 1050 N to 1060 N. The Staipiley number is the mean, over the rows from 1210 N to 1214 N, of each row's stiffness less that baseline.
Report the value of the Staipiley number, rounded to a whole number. -96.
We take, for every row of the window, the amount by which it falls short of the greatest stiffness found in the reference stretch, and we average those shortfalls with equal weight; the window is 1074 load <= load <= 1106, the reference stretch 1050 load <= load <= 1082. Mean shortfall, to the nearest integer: 43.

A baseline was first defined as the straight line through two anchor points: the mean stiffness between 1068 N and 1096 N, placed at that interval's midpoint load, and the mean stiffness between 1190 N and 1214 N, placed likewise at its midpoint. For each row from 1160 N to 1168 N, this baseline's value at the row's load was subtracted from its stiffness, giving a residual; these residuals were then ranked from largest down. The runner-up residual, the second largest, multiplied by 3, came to -10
